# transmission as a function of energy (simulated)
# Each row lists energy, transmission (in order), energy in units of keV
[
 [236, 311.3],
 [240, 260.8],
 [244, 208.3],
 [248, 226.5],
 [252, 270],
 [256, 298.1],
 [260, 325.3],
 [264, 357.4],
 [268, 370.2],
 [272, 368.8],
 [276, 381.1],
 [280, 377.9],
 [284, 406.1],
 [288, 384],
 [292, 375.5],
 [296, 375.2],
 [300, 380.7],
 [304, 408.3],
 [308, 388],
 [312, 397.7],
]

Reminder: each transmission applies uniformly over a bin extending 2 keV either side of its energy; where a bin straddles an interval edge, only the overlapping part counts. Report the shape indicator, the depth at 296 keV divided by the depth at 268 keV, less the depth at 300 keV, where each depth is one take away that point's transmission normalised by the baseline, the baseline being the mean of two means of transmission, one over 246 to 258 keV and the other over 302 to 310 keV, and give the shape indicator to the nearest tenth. 1.3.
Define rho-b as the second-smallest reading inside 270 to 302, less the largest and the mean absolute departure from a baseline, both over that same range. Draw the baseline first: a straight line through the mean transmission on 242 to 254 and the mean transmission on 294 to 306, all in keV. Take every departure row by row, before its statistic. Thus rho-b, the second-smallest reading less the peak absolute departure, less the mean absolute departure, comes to 274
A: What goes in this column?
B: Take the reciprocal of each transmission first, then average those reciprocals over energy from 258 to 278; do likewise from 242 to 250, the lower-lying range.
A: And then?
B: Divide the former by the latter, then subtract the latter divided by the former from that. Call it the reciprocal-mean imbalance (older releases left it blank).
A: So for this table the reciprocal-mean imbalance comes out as -1.05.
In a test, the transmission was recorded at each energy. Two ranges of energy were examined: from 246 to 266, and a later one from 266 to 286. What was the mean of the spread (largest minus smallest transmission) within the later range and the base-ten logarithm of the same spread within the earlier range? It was 19.7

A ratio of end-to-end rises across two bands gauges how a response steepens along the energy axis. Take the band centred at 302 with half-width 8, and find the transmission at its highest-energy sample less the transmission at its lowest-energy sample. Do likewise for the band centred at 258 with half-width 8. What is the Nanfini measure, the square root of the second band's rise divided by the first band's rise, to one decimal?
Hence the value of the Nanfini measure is 2.6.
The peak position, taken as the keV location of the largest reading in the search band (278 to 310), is 304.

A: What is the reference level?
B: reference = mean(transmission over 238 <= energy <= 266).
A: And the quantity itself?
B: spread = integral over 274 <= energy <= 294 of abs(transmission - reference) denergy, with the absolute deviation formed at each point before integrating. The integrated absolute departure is 2137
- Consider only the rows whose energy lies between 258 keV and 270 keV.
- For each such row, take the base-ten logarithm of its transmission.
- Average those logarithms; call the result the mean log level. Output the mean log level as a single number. 2.54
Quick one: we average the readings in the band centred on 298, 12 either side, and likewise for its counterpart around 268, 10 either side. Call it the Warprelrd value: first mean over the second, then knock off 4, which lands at -2.93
